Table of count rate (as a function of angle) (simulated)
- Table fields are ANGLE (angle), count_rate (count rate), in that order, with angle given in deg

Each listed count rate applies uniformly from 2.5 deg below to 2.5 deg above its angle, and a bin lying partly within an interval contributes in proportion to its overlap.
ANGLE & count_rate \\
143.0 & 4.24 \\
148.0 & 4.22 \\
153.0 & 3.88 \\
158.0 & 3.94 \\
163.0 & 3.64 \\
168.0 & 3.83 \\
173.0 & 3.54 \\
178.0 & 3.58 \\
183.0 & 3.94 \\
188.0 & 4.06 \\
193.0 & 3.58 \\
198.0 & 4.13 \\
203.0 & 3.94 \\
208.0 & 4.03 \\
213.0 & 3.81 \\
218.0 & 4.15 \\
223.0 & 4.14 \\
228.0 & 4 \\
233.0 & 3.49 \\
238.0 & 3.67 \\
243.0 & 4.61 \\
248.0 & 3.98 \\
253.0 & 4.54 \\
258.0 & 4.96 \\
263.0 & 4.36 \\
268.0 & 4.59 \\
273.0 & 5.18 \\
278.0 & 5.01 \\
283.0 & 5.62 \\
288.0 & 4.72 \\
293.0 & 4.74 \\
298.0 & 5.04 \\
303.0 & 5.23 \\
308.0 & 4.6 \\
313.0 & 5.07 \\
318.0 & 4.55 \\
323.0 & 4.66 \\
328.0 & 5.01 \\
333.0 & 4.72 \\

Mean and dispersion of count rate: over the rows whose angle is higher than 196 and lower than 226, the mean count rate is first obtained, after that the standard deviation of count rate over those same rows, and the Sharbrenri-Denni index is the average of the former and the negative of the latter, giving 1.95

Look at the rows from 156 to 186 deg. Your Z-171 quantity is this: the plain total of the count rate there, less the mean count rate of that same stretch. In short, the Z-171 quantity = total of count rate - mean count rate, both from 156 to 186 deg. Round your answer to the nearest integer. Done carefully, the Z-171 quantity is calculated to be 19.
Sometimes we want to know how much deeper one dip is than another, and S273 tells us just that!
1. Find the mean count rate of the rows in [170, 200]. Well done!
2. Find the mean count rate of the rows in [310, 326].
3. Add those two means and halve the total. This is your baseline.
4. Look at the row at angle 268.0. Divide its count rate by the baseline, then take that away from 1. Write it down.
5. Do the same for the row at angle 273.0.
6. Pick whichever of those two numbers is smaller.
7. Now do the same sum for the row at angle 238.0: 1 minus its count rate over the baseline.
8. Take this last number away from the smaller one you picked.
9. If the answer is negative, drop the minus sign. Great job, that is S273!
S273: 0.35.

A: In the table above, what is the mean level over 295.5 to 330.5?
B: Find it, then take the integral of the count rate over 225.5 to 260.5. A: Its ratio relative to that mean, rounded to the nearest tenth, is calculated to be 30.0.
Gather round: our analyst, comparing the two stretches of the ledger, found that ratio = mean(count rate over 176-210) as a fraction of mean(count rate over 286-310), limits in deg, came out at 0.80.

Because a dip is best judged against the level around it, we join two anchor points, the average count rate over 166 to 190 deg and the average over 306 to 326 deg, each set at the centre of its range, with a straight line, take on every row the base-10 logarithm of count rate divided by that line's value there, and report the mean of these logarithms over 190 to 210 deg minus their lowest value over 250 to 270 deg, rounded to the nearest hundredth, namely 0.00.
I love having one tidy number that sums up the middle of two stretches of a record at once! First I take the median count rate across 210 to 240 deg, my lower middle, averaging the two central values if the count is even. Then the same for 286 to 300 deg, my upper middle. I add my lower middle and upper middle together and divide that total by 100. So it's 0.086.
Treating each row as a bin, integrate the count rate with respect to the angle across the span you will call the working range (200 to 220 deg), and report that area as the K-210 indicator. 80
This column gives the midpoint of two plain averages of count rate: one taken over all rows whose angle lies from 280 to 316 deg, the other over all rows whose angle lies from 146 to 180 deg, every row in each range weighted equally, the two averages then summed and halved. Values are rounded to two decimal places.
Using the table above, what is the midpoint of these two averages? 4.40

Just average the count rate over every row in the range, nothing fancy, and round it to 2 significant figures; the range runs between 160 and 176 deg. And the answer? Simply 3.7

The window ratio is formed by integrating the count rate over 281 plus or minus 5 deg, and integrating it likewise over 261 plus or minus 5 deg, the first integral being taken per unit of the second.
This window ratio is 1.14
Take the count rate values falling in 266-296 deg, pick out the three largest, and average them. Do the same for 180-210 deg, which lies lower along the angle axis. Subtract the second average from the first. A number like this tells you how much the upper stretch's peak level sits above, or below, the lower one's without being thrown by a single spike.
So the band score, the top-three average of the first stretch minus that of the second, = 1.20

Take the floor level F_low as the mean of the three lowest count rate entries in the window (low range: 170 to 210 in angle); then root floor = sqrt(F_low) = 1.89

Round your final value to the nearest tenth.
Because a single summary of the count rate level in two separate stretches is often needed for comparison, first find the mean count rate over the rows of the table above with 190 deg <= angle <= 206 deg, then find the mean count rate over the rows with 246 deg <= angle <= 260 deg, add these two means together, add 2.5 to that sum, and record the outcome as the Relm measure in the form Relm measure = 10.9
